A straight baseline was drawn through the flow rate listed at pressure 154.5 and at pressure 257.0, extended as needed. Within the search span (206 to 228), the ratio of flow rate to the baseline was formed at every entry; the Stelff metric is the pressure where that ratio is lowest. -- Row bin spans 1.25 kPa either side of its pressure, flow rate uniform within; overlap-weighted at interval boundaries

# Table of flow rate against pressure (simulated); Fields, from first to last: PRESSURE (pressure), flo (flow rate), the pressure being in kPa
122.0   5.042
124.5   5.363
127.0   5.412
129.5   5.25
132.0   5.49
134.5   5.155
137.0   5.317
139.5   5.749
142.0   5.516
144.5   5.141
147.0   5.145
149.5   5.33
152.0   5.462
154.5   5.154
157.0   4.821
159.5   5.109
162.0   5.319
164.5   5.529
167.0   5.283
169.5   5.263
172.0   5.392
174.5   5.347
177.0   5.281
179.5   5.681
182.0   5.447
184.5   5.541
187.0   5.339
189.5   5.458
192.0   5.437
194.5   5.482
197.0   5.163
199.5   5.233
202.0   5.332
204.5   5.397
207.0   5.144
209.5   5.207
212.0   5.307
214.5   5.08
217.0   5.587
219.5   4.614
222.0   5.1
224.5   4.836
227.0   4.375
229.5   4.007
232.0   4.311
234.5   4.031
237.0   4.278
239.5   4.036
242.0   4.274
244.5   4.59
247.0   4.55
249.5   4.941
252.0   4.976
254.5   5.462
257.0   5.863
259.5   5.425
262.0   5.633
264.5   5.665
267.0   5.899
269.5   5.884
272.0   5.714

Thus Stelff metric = 227.0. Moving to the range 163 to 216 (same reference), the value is 214.5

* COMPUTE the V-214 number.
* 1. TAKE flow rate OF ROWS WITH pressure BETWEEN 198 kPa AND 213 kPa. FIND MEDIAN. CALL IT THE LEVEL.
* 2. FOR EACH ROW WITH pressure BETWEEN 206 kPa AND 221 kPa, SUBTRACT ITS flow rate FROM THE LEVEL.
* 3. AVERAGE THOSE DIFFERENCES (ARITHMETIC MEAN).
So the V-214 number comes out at 0.11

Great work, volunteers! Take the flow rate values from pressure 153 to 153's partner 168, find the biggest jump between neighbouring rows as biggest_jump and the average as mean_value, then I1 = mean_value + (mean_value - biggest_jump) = 10.1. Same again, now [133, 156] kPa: 10.2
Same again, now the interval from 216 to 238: 8.2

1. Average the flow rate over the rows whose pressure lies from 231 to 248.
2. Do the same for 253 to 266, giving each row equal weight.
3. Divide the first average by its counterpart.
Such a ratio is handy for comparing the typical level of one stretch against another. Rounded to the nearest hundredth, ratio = 0.77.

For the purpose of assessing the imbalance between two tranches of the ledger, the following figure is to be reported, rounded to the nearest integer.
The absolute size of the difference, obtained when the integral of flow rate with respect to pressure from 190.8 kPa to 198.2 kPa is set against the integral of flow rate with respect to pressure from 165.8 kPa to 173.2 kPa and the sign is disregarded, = 0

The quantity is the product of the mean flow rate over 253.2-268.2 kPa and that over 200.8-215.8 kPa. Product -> 29.7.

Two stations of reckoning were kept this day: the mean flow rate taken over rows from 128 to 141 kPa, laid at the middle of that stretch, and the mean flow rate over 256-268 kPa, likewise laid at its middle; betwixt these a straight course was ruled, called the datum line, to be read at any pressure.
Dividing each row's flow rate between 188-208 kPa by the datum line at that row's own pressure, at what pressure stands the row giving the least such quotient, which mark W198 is 207.0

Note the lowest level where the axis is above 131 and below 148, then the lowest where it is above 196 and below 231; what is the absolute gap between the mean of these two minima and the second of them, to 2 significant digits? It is 0.57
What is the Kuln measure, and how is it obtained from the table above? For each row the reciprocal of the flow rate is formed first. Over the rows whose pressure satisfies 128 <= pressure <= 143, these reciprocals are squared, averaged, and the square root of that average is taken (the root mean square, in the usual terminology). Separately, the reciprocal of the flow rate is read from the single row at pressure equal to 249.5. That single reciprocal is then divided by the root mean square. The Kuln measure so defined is 1.09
